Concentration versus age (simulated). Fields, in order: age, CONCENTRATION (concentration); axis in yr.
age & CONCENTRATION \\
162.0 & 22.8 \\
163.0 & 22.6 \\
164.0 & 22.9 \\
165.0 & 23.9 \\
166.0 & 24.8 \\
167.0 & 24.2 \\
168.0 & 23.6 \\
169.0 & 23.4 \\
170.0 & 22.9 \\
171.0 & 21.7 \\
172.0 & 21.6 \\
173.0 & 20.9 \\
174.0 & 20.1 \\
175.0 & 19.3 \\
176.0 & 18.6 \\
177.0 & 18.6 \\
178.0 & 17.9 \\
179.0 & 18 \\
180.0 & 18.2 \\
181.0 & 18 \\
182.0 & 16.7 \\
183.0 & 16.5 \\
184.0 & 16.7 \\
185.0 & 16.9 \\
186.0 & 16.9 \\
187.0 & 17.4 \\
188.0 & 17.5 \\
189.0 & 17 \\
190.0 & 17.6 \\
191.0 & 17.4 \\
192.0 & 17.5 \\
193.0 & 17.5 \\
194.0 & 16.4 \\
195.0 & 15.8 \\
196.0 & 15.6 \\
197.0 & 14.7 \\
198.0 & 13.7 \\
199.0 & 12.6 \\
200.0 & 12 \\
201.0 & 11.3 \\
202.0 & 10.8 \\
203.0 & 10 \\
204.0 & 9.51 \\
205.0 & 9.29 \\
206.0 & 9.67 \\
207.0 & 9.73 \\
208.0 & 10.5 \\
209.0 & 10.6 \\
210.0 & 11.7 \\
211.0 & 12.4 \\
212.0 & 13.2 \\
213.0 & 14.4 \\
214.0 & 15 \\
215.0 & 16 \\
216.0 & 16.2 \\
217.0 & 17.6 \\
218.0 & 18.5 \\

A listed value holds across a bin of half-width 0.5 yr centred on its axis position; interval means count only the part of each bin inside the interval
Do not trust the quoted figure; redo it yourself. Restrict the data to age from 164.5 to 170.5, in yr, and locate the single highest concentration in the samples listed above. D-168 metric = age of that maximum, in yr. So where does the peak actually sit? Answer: 166.0 yr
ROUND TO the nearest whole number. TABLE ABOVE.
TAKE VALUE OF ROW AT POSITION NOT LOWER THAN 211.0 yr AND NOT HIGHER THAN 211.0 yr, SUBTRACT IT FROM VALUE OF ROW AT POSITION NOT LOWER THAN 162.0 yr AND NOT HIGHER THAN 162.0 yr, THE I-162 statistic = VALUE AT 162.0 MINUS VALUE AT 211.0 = 10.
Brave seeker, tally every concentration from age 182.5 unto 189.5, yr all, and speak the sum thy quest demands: 119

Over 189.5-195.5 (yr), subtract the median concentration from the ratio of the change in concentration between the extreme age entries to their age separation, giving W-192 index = -18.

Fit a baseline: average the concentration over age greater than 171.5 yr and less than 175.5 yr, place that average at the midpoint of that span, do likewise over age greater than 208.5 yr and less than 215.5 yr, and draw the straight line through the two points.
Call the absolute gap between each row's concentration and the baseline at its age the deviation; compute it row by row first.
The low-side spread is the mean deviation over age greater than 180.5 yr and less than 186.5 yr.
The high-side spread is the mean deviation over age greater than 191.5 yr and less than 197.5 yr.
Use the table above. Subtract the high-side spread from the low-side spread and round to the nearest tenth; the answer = 1.0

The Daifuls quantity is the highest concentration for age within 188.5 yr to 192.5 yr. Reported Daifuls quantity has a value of 17.6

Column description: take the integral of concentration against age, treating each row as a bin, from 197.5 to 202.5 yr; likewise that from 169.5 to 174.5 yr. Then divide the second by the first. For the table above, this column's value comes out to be 1.8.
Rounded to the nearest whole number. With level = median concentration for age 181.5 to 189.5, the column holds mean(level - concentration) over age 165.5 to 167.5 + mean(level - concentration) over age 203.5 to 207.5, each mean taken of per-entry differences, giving 0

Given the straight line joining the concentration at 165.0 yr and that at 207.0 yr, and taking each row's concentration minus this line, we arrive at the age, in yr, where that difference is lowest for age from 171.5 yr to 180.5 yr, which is 178.0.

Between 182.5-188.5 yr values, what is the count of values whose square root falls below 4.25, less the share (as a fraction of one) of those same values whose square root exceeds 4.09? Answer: 5.3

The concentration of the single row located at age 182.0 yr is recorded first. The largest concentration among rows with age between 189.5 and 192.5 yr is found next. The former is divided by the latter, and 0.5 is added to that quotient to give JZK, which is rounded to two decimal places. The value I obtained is 1.45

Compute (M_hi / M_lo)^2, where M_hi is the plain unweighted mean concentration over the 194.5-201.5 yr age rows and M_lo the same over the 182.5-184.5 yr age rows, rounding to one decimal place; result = 0.7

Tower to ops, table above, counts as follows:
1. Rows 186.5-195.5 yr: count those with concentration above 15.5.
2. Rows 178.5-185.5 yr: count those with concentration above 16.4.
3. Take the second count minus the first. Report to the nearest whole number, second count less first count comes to -2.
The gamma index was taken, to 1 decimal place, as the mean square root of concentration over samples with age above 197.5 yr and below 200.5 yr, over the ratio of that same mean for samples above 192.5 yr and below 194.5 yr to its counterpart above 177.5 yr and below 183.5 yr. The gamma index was 3.6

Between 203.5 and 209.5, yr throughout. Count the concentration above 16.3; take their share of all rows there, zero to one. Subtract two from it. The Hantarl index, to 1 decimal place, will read -2.0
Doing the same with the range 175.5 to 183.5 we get -1.0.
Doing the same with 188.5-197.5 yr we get -1.3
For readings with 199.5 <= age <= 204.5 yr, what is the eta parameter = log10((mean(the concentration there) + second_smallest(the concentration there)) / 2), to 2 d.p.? 1.02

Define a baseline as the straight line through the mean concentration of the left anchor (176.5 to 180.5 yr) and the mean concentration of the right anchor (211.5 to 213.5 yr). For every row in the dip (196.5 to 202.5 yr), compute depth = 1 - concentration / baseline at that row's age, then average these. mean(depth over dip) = 0.19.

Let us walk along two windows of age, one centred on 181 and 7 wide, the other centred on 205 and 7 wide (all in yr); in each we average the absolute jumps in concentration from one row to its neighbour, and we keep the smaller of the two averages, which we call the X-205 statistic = 0.37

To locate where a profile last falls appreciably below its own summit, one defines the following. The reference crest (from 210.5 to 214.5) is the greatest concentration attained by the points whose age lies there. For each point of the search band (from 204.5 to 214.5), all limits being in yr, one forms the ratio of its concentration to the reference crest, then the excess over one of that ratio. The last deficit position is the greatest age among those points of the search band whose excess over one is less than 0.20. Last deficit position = 214.0 yr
